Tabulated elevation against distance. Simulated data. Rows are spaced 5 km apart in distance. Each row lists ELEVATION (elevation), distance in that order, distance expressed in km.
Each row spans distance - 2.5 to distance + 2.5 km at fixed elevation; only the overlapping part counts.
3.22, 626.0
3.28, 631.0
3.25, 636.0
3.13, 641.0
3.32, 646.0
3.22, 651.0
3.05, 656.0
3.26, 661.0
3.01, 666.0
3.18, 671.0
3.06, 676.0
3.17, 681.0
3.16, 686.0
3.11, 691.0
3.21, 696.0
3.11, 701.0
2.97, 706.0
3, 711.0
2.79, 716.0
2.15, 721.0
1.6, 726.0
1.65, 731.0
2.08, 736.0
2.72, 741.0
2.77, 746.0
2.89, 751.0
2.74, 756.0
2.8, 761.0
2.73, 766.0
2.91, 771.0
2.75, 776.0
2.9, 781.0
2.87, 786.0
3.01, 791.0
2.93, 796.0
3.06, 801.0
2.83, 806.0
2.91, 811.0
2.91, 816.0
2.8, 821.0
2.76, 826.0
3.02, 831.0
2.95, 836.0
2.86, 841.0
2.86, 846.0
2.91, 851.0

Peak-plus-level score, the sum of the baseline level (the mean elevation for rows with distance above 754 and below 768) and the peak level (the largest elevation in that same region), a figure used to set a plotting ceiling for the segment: 5.6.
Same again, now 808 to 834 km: 5.9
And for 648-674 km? 6.4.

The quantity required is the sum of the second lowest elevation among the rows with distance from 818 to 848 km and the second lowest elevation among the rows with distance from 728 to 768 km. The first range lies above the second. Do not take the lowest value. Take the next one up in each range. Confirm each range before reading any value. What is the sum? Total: 4.9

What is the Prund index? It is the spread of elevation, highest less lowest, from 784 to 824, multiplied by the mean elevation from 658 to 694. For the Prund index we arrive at 0.82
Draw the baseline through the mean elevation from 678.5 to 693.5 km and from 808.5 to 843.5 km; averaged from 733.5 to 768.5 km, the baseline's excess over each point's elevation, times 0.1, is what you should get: 0.035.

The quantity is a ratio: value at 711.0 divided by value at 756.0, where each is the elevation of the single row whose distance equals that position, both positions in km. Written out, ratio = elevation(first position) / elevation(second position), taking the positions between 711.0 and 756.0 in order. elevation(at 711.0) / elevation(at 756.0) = 1.09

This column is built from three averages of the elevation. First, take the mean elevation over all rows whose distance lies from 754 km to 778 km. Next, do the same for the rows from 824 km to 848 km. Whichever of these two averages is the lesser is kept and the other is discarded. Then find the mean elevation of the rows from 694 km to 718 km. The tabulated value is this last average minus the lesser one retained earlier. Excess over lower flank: 0.23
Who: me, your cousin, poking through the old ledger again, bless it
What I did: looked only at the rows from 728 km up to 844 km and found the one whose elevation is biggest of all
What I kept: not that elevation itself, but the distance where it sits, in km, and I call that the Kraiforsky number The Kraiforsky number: 801.0 km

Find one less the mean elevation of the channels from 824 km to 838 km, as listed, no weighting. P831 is -1.91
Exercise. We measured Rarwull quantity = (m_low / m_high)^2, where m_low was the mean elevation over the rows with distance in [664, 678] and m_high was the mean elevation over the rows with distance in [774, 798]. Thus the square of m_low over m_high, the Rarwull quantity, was 1.14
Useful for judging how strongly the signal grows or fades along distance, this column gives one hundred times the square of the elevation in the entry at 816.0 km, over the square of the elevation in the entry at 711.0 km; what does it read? 94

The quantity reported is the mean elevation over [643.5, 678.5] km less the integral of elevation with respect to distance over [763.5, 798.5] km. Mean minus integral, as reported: -97.3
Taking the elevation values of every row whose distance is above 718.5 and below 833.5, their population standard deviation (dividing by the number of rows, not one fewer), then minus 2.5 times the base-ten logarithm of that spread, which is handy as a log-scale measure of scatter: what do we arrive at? 1.0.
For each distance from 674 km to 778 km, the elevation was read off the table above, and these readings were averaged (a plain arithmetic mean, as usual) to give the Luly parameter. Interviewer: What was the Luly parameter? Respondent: 2.73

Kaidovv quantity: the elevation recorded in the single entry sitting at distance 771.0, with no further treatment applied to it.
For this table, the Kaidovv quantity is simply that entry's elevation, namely 2.91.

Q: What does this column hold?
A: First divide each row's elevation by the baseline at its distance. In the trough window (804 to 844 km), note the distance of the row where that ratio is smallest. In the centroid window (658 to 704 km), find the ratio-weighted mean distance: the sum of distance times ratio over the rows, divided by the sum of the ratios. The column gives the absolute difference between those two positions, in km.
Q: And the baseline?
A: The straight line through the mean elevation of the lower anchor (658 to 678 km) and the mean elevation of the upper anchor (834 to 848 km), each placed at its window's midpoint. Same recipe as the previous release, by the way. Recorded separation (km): 144.9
